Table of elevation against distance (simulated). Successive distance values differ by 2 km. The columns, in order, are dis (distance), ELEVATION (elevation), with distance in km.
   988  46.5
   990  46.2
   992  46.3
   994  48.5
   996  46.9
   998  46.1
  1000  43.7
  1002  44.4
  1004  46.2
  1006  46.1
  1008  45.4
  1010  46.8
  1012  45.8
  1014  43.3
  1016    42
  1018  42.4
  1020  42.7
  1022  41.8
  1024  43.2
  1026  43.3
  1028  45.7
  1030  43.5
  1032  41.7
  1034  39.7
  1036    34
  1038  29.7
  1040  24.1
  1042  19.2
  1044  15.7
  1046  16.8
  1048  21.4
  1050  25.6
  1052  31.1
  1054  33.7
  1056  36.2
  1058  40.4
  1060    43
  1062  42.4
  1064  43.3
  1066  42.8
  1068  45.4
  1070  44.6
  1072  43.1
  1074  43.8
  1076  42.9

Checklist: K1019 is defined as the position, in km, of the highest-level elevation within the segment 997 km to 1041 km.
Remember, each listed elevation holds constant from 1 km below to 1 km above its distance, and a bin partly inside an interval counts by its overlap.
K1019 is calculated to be 1010 km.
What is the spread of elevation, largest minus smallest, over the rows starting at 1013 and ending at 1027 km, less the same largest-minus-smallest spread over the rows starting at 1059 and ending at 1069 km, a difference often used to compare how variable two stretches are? -1.5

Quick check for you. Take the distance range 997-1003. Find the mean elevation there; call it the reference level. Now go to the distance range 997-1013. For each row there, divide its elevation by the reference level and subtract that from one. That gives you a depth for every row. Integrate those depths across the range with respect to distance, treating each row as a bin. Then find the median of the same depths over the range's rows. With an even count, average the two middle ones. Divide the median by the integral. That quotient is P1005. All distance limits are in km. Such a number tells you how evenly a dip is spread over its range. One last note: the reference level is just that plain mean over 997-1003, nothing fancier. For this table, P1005 0.092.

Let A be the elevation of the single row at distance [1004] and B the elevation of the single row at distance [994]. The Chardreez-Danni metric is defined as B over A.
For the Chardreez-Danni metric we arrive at 1.0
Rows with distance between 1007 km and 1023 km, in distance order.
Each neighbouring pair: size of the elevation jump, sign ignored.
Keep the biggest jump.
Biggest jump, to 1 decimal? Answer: 2.5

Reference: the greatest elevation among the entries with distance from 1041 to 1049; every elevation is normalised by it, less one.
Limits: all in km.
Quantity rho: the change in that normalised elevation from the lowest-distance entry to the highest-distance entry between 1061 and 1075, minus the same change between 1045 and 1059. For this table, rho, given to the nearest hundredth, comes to -1.04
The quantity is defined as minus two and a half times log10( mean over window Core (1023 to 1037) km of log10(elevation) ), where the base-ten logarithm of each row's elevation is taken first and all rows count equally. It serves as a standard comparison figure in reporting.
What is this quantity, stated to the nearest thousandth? -0.522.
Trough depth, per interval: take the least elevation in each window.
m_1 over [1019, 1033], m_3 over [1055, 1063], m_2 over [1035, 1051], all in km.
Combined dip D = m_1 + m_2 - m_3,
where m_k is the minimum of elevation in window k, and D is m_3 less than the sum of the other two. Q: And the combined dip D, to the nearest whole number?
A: 21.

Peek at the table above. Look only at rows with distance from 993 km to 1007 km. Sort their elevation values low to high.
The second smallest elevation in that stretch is 44.4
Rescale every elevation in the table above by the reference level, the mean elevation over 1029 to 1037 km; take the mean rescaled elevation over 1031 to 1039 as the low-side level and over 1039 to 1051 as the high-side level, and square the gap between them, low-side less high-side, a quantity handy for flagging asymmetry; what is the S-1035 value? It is 0.16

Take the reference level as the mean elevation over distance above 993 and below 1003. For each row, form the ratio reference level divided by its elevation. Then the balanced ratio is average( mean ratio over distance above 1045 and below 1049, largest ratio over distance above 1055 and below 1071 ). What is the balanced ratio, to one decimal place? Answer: 1.9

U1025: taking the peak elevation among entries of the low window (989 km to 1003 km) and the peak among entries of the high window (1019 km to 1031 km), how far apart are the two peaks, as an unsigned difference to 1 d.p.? 2.8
